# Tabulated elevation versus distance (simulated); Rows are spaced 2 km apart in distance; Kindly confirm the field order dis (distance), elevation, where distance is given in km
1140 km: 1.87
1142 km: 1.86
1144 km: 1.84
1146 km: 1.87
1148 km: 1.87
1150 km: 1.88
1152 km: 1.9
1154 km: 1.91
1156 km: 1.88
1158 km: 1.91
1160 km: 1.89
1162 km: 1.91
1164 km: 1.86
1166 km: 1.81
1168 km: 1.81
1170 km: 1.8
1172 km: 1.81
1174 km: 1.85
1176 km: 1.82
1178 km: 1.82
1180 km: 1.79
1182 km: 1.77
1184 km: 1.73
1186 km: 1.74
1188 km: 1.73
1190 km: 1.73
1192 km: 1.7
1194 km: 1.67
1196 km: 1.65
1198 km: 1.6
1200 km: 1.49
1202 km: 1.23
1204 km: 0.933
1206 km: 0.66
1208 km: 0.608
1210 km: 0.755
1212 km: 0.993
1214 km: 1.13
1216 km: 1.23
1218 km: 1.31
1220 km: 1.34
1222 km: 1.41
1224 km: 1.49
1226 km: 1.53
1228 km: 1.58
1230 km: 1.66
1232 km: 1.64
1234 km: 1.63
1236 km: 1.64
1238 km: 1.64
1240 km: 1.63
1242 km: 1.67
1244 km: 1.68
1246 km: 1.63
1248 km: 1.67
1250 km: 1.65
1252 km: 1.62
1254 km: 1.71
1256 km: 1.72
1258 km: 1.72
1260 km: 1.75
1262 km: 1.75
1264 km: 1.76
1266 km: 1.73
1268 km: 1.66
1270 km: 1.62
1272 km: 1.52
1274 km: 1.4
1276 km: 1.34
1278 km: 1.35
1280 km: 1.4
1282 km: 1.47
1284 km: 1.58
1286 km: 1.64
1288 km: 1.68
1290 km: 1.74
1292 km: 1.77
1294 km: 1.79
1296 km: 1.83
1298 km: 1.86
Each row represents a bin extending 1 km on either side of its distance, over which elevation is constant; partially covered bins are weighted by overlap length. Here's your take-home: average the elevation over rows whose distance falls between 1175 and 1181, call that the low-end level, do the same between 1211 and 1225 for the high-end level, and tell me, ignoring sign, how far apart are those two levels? 0.54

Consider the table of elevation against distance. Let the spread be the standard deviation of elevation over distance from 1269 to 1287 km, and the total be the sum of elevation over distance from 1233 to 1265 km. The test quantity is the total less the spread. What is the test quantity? 27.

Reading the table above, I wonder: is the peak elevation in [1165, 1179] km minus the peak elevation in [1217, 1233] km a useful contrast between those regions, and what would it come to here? 0.19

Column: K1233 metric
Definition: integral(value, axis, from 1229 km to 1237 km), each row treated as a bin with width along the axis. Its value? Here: 13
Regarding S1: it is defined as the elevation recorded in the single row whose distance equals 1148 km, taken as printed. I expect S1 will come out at 1.87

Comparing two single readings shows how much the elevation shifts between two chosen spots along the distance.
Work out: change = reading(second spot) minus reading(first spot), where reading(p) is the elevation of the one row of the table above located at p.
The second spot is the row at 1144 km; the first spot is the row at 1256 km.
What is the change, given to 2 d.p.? 0.12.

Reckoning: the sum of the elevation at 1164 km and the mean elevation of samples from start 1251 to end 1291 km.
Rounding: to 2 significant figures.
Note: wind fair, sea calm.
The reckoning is 3.5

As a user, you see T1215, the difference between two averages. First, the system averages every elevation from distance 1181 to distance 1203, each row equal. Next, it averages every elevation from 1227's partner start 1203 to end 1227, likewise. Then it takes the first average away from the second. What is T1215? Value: -0.52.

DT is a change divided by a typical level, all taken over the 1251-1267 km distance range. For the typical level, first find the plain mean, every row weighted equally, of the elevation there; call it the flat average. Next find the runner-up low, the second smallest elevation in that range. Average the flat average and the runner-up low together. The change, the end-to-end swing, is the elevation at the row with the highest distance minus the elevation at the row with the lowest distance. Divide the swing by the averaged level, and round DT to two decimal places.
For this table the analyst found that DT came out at 0.06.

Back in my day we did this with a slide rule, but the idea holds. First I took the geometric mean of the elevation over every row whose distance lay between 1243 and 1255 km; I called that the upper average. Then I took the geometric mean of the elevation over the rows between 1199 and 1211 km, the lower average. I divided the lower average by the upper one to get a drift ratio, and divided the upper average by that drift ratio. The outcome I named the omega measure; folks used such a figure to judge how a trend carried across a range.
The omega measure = 3.07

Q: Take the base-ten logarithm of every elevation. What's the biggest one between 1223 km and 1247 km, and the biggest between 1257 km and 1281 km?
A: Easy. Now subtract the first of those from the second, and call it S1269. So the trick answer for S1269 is 0.020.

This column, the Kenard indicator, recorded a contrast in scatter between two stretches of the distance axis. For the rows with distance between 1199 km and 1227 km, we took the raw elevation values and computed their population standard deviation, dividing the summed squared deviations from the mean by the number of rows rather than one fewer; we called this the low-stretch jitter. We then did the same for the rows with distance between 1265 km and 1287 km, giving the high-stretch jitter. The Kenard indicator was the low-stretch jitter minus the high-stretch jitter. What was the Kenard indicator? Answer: 0.17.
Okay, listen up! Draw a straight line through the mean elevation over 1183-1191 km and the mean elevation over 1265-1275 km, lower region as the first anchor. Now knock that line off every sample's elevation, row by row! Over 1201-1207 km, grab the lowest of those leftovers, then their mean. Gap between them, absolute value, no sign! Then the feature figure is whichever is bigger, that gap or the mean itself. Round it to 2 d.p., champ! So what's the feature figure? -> 0.28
